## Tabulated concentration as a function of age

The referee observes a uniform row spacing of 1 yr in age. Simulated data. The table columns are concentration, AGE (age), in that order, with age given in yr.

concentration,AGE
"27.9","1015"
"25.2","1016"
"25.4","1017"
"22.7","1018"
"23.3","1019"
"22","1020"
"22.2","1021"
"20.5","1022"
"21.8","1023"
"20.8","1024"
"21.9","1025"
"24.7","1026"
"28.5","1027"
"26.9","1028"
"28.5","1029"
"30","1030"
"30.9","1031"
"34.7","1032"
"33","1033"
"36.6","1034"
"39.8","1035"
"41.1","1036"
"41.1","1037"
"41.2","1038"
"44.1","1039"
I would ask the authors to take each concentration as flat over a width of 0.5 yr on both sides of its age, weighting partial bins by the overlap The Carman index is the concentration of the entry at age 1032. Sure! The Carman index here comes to 34.7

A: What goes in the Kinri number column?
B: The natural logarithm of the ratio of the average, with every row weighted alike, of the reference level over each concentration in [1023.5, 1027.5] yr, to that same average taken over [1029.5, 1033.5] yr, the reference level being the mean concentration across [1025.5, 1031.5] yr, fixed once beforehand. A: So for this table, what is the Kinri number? 0.30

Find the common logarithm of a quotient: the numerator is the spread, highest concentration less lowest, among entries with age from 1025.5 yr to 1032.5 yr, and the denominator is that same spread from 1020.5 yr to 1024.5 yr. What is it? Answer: 0.8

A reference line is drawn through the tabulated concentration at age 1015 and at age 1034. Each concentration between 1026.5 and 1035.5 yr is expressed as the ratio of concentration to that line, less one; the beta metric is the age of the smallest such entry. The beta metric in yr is 1028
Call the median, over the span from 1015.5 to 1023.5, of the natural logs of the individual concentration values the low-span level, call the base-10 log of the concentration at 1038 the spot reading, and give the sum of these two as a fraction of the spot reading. 2.93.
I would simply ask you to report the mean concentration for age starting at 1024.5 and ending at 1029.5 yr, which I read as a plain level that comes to 26.1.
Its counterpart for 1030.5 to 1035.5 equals 35.0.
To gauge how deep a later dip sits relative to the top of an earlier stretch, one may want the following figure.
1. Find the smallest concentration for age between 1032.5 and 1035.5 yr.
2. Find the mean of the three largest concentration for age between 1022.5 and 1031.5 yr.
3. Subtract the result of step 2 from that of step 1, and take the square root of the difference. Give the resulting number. 1.8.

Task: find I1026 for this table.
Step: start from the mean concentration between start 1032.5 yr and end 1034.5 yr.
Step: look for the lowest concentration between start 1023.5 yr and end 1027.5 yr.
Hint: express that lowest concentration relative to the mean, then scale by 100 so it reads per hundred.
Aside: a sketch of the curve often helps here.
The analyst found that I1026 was 60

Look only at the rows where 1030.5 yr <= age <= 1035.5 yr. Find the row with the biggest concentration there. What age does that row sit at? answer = 1035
